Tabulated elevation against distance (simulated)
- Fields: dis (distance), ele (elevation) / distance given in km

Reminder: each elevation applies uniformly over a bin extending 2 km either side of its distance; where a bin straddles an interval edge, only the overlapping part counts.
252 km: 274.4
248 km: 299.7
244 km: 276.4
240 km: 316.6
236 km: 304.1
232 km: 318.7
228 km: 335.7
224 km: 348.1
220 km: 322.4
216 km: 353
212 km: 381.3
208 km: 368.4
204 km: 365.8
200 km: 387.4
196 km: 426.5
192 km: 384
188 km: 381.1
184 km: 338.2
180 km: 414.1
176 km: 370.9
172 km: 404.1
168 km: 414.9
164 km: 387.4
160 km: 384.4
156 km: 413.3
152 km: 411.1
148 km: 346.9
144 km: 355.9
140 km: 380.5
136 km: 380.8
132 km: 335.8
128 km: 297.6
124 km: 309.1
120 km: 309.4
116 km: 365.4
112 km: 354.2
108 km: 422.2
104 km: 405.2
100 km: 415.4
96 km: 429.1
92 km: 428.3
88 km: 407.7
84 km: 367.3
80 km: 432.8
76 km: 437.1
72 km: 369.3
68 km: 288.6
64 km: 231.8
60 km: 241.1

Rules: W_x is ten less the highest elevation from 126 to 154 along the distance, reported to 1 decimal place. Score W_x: -401.1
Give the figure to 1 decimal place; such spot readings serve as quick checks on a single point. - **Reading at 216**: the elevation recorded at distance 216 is 353.0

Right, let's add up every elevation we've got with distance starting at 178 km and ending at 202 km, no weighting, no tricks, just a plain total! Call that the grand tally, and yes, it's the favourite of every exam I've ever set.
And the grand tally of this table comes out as 2331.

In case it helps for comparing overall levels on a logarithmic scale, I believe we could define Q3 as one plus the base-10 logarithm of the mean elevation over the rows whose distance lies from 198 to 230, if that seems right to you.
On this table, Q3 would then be 3.55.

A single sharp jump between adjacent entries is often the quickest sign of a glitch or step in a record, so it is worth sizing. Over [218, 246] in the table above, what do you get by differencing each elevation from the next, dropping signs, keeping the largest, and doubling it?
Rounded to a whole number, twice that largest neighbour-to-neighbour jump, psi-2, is 80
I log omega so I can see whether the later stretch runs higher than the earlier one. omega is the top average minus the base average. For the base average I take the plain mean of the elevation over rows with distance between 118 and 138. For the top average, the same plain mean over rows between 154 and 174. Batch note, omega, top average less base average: 74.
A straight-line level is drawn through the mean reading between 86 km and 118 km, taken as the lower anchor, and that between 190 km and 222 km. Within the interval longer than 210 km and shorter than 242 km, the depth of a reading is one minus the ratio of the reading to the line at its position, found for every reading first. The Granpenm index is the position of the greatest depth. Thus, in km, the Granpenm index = 236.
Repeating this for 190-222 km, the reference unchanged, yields 220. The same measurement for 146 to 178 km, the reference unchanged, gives 148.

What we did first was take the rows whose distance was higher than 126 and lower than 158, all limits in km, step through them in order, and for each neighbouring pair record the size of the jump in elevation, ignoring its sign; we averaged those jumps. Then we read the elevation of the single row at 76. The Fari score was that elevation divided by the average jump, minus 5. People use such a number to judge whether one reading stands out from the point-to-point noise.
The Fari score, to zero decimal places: 12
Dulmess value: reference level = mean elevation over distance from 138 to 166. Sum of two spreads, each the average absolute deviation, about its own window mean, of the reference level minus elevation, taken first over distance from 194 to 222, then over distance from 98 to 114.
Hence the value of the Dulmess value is 45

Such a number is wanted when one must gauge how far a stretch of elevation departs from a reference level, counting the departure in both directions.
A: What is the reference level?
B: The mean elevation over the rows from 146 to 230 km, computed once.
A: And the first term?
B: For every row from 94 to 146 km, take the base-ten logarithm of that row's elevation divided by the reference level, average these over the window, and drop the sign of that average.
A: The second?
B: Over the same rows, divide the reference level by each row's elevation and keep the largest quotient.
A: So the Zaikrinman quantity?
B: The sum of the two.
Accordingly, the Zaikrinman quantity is 1.29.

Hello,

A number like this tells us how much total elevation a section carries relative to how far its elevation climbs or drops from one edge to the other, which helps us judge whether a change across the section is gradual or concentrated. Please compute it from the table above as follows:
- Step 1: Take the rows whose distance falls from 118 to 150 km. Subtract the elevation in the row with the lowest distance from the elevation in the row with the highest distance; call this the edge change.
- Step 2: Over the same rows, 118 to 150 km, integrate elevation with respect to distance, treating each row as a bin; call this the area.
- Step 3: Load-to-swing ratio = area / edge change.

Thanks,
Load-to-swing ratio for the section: 290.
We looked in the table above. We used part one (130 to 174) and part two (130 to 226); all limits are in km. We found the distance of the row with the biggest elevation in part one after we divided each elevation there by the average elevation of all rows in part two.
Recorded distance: 168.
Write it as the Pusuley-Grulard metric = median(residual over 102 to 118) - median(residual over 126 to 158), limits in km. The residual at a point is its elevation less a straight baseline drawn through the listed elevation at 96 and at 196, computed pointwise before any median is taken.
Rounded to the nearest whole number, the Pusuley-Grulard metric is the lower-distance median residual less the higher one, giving 16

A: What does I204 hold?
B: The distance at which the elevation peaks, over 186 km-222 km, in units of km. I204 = 196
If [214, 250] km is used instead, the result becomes 216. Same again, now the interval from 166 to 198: 196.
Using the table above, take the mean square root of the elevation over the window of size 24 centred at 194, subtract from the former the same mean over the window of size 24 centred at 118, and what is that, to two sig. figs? 1.0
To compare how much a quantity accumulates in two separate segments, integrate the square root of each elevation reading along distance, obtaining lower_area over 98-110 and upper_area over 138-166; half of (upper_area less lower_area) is 152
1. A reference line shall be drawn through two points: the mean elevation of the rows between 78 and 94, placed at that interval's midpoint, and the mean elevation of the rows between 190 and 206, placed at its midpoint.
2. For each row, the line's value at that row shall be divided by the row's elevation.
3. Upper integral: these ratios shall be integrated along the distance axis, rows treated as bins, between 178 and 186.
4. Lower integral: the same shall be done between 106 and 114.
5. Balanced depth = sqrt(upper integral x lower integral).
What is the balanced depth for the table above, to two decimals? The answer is 8.43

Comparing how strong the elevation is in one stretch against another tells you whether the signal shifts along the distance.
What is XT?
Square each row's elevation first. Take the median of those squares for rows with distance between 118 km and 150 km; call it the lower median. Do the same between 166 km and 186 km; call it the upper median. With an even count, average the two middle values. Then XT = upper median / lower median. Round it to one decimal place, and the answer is 1.4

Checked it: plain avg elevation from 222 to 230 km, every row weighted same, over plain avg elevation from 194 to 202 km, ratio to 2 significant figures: 0.84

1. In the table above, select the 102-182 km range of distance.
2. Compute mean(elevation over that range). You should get 373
